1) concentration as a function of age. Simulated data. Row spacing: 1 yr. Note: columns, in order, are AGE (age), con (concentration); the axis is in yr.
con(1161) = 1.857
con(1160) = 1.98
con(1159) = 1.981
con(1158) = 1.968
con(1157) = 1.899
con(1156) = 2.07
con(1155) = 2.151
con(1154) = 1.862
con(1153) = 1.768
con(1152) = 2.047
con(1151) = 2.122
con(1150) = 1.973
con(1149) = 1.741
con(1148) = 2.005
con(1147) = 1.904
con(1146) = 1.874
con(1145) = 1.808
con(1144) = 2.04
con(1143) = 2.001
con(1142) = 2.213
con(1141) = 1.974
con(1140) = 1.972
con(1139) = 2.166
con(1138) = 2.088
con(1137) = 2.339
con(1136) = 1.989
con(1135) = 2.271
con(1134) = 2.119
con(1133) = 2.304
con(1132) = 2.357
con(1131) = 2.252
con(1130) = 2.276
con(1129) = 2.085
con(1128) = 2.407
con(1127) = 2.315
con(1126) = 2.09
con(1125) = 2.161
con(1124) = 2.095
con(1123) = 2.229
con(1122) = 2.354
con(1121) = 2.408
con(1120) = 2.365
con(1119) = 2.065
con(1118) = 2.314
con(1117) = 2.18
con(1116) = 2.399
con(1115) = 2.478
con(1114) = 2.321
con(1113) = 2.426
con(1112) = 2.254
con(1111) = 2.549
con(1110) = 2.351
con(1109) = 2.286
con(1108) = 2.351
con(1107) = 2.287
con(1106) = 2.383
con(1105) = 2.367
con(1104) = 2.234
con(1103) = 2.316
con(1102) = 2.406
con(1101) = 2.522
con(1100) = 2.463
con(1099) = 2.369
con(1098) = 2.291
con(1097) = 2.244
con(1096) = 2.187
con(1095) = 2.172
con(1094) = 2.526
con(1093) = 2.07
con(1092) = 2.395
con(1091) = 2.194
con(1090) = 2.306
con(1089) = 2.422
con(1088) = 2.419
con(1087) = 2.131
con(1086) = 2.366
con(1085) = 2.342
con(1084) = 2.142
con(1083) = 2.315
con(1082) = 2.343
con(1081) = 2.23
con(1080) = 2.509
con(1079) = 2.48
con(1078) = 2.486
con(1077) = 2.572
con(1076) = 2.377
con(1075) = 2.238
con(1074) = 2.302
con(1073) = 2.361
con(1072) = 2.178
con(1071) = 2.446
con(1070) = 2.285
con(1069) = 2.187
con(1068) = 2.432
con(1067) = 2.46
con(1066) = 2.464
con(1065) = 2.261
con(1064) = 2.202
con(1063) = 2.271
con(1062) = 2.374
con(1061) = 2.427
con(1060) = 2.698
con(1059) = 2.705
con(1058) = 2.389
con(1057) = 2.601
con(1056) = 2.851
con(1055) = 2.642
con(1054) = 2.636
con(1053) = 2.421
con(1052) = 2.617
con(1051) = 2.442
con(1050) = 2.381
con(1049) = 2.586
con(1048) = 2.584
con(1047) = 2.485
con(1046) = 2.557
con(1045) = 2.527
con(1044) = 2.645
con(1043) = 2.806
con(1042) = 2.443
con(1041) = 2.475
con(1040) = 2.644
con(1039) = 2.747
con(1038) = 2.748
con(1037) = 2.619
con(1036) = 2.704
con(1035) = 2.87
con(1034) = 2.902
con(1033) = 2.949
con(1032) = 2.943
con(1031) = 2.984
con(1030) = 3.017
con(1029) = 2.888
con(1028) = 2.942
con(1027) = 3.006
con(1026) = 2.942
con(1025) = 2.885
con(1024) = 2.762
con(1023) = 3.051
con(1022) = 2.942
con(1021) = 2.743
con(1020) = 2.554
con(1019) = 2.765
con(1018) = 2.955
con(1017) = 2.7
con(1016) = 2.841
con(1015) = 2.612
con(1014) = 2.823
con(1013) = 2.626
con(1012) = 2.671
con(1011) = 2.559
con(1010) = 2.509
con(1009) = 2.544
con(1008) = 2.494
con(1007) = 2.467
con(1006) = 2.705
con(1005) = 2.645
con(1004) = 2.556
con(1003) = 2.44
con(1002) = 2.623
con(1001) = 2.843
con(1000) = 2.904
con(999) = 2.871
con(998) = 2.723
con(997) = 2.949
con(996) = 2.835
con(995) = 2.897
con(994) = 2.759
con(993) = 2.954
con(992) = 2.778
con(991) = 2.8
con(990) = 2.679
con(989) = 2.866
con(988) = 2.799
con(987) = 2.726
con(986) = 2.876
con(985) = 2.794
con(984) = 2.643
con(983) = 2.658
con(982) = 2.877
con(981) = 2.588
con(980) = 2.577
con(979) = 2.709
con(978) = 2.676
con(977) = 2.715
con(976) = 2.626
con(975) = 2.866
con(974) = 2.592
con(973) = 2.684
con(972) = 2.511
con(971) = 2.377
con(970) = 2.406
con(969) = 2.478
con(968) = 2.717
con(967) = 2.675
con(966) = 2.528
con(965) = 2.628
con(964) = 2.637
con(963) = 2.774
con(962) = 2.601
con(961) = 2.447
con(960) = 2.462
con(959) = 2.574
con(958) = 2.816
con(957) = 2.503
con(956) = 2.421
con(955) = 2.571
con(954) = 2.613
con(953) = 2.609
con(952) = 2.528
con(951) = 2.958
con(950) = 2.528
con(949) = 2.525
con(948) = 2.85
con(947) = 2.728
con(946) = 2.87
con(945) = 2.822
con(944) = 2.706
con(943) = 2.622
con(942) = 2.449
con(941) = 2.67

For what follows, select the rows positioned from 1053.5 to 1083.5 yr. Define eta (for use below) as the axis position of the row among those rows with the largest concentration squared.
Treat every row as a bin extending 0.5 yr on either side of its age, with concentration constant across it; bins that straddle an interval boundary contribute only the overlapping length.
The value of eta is 1056 yr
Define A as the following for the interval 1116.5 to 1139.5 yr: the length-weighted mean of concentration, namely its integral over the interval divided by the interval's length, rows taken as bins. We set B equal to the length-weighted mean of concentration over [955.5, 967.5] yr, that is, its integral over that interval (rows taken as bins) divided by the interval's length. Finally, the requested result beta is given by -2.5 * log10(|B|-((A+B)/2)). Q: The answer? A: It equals 1.86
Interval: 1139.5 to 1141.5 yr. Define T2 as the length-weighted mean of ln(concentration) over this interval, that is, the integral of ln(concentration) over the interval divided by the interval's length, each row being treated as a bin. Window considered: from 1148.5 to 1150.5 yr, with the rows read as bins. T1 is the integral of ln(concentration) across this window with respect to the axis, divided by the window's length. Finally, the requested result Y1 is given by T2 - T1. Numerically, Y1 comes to 0.06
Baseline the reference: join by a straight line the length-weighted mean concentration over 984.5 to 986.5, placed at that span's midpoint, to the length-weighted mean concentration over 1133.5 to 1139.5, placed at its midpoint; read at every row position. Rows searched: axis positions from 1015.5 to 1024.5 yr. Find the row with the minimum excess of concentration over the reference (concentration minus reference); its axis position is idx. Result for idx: 1020 yr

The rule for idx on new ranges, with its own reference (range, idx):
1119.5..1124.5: 1124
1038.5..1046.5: 1042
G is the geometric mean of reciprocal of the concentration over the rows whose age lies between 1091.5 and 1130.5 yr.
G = 0.434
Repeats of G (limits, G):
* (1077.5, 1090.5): 0.427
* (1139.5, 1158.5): 0.509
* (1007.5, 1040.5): 0.360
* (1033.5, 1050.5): 0.381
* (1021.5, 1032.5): 0.340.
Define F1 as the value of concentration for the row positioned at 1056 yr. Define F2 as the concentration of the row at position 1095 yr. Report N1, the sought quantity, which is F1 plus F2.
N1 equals 5.02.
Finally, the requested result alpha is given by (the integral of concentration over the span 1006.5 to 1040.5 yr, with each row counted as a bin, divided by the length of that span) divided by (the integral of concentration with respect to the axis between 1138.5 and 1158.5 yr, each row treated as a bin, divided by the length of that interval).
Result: 1.4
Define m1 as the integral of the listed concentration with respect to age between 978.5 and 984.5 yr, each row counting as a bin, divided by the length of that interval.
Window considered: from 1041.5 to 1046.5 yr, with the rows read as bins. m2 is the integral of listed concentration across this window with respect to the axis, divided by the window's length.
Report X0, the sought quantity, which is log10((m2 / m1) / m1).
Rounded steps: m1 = 2.7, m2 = 2.60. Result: -0.44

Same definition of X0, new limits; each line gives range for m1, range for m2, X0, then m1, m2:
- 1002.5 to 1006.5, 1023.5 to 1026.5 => -0.37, 2.6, 2.86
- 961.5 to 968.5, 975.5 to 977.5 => -0.42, 2.7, 2.67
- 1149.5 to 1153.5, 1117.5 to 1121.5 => -0.23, 2.0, 2.29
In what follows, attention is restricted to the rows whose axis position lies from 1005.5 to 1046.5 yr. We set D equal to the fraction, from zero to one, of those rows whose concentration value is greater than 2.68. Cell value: 0.61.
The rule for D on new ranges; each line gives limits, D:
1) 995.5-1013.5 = 0.39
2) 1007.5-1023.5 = 0.50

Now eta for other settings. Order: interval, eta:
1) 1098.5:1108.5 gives 1101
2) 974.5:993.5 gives 993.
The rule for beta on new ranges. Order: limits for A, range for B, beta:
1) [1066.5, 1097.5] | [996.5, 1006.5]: 1.75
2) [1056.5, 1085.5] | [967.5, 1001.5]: 1.90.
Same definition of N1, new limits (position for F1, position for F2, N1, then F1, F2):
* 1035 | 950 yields 5.40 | 2.87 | 2.528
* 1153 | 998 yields 4.49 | 1.768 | 2.723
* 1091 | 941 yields 4.86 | 2.194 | 2.67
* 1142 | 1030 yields 5.23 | 2.213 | 3.017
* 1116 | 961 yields 4.85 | 2.399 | 2.447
